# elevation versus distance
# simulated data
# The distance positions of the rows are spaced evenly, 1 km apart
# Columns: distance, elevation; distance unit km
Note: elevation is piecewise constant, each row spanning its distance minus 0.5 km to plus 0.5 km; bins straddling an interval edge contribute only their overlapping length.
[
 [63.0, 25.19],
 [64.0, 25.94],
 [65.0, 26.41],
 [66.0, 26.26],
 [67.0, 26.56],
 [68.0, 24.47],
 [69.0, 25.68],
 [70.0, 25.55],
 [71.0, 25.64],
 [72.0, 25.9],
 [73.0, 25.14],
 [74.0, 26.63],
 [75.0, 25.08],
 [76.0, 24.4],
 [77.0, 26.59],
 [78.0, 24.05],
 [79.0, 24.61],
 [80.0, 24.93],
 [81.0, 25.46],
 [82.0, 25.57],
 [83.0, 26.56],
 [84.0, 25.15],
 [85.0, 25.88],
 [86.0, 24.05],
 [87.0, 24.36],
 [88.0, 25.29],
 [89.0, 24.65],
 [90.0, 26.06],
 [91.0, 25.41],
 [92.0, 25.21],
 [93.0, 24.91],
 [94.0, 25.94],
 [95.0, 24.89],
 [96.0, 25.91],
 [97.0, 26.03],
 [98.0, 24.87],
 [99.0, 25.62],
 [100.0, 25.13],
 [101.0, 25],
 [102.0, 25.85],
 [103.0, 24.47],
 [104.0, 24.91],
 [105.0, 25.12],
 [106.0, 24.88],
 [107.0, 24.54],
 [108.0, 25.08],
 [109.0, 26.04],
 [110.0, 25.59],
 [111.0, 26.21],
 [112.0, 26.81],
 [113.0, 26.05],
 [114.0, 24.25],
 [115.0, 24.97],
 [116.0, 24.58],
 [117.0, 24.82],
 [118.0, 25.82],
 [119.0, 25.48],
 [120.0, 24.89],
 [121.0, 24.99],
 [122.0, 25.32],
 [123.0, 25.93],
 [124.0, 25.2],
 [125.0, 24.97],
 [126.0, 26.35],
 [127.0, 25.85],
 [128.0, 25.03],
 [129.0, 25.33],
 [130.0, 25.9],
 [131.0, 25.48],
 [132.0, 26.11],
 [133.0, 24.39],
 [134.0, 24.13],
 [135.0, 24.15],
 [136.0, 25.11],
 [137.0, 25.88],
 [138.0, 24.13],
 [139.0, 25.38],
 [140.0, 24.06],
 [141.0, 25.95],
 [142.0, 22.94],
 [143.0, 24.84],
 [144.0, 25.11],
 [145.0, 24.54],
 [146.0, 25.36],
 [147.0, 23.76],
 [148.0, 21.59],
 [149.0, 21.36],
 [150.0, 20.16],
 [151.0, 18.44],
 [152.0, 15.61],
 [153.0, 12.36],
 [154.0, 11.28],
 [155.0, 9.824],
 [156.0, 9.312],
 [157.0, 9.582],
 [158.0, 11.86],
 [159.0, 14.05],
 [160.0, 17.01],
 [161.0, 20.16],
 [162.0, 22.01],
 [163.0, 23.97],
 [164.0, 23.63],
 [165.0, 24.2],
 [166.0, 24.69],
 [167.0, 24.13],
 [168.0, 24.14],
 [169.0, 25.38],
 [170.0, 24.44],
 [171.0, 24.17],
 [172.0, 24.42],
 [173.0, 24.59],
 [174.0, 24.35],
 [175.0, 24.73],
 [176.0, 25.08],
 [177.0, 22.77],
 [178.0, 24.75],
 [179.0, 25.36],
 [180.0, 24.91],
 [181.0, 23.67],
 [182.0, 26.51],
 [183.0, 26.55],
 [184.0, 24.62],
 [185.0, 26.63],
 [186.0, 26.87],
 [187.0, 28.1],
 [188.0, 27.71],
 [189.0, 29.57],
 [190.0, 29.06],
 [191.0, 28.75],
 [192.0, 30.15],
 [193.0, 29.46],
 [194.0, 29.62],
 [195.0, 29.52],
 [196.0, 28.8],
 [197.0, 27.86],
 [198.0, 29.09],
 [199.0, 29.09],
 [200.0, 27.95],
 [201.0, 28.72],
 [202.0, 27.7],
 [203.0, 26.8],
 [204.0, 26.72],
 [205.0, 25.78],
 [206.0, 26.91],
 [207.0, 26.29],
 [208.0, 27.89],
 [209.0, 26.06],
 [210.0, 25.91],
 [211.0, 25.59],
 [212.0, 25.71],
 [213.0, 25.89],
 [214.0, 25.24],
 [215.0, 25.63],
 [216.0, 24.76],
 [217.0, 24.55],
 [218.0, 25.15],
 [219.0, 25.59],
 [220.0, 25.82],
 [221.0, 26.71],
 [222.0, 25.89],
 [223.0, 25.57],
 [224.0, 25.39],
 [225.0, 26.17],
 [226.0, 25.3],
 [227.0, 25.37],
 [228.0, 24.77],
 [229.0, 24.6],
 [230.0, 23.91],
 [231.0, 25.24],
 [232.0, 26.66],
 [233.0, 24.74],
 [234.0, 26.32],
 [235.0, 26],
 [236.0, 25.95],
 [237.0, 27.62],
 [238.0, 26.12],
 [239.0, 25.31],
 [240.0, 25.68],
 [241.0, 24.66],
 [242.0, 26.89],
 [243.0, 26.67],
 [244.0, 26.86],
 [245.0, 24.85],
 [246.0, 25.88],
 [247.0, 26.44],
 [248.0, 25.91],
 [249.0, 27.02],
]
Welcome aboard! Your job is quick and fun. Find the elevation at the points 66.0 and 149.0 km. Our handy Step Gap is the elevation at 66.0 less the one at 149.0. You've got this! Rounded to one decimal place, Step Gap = 4.9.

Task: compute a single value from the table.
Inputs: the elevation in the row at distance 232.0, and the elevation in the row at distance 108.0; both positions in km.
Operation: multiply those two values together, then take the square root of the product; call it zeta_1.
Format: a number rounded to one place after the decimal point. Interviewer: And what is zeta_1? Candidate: 25.9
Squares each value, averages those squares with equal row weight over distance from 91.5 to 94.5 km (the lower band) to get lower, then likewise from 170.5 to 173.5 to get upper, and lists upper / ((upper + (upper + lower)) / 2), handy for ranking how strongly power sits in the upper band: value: 0.649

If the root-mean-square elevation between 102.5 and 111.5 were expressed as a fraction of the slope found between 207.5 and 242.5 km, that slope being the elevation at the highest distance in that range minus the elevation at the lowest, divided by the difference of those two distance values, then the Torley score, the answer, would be -857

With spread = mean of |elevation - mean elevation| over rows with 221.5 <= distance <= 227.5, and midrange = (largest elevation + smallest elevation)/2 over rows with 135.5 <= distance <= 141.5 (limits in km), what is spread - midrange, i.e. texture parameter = -24.7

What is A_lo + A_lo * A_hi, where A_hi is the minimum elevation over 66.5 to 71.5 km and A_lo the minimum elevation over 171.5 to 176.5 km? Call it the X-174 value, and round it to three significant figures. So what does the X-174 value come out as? 620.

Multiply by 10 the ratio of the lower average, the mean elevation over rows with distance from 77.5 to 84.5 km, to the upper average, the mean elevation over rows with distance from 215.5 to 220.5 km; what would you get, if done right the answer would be 10.0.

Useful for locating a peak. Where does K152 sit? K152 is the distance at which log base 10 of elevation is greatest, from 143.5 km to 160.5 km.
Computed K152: 146.0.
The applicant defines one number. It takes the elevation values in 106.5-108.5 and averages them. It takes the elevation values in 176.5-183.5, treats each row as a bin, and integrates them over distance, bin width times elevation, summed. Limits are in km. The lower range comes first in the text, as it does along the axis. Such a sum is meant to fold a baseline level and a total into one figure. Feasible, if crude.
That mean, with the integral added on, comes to 199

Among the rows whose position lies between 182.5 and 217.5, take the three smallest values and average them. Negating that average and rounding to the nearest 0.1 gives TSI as -24.6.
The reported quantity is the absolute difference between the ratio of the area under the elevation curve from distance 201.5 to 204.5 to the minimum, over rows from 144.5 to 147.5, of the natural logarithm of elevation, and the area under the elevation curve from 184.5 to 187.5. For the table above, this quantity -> 56.0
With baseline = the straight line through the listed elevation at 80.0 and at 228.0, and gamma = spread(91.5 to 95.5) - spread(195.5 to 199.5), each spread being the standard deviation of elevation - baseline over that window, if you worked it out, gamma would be -0.1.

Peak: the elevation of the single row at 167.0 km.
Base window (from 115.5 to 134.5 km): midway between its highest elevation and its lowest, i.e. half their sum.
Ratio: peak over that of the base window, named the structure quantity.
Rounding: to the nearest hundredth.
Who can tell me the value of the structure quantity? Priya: 0.96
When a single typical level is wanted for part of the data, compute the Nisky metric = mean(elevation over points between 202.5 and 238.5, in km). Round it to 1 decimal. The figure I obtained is 25.8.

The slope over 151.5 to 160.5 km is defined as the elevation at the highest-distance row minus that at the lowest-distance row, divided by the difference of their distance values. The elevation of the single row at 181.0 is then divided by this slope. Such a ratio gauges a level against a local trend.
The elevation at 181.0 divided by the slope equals 135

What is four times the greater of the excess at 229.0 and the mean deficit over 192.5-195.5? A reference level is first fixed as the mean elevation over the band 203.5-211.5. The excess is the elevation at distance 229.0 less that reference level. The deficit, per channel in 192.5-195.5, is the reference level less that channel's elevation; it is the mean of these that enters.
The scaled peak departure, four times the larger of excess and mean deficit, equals -7.2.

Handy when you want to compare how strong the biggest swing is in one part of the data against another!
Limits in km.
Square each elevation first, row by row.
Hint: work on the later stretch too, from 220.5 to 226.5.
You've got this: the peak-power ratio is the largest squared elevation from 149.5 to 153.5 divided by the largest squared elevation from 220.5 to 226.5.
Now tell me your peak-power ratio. 0.57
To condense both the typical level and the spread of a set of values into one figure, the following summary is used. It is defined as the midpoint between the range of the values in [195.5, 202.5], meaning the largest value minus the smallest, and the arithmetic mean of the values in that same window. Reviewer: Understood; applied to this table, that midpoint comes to 14.9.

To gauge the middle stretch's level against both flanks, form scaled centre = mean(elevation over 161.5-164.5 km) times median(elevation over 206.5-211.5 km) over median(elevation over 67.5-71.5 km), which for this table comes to 23.6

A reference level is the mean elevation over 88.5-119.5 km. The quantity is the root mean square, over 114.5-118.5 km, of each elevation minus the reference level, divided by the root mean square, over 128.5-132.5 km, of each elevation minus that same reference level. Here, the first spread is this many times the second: 1.11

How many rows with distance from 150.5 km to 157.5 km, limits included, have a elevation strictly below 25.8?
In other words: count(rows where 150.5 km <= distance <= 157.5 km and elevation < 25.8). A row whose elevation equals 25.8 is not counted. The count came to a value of 7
